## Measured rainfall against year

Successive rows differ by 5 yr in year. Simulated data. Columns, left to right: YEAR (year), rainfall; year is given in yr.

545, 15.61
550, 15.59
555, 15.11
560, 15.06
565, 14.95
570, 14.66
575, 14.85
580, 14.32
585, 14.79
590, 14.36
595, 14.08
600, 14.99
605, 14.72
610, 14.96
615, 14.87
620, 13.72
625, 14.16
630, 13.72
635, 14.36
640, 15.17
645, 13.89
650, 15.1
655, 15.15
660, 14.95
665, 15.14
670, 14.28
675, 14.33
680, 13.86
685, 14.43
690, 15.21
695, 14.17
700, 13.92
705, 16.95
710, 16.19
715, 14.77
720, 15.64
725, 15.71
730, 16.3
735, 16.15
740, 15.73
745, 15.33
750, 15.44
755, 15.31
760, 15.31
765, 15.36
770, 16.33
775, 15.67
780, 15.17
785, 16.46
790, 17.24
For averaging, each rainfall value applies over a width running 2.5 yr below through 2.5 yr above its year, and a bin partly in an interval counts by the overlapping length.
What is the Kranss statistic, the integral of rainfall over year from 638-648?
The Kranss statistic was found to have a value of 145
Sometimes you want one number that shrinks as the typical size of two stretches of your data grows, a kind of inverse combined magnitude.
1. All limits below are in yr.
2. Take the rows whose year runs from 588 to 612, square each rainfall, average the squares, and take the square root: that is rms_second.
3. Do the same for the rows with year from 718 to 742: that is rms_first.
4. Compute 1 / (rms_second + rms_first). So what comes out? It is 0.0327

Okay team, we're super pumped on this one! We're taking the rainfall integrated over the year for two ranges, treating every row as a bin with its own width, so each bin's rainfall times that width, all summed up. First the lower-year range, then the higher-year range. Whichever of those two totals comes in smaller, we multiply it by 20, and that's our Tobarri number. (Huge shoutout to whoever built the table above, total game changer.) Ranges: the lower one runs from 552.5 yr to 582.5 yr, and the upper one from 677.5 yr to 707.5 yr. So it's 8854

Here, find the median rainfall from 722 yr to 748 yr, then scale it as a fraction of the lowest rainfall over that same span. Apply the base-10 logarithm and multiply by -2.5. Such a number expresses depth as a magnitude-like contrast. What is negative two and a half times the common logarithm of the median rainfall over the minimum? -0.028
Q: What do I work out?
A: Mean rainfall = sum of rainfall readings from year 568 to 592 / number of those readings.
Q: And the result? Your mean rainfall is 14.6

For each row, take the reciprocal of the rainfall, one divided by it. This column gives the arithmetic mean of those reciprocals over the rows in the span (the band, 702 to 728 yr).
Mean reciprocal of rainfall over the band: 0.063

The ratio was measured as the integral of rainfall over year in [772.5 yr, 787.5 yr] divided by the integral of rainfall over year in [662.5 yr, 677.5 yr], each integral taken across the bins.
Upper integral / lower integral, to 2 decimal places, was 1.08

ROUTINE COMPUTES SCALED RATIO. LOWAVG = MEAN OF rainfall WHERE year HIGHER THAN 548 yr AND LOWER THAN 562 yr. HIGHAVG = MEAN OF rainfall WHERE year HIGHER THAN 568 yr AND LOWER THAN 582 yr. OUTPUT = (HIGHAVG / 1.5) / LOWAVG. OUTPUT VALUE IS 0.639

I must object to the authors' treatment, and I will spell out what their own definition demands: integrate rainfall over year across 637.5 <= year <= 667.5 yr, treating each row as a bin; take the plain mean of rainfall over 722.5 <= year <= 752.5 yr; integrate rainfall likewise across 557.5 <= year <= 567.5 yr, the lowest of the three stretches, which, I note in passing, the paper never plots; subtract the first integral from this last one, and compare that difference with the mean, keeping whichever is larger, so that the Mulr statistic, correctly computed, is 16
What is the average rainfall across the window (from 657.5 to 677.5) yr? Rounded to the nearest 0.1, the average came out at 14.7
